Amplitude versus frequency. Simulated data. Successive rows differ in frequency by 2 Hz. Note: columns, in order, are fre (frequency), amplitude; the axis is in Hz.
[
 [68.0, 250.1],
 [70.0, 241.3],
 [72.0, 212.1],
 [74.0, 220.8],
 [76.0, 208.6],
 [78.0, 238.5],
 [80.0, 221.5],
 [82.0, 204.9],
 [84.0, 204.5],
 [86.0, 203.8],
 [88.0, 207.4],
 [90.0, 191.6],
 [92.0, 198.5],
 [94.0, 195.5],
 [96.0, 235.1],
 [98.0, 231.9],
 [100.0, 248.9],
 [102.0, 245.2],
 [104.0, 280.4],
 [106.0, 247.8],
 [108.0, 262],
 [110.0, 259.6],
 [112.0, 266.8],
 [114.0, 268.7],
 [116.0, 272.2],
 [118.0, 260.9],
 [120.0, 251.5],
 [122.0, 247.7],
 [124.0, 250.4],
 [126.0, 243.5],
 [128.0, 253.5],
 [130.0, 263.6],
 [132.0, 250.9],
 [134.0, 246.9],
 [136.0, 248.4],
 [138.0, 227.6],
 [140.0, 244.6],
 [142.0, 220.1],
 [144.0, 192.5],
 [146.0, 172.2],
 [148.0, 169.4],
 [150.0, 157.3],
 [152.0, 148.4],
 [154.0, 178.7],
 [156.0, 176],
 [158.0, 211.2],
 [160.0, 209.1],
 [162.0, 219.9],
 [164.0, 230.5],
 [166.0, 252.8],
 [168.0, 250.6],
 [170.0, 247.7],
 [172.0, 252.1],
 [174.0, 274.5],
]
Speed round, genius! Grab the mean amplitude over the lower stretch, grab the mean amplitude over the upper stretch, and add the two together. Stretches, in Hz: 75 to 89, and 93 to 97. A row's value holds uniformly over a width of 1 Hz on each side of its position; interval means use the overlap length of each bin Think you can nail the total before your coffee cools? 428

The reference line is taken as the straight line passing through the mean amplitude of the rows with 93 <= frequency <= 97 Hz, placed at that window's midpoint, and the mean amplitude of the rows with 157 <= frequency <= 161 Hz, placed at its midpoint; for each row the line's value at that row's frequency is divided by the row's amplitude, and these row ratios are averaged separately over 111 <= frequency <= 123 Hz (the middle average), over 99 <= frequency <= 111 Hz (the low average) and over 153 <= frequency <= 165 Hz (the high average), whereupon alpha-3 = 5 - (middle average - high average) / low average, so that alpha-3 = 5.27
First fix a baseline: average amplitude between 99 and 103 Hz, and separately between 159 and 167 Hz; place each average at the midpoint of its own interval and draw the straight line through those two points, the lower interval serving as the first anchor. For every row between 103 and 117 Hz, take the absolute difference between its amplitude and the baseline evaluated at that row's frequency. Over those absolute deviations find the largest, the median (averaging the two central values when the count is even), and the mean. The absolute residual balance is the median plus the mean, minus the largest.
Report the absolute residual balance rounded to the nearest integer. 10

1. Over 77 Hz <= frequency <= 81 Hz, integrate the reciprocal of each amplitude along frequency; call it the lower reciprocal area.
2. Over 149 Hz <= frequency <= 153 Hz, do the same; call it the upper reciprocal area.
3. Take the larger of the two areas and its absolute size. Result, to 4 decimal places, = 0.0262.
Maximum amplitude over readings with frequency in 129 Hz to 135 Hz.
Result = 263.6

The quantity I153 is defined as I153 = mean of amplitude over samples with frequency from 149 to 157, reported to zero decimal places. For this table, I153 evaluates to 165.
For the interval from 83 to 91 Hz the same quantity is 202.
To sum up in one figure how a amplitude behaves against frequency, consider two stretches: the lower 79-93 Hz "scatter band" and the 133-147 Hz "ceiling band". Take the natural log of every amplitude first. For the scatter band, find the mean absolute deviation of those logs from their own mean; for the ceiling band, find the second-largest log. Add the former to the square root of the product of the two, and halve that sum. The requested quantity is 0.21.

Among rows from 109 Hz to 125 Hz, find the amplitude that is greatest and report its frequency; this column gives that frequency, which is 116.0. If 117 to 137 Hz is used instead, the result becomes 130.0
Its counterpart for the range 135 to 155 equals 136.0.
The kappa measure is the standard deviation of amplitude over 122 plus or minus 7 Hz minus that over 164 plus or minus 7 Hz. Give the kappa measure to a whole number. -9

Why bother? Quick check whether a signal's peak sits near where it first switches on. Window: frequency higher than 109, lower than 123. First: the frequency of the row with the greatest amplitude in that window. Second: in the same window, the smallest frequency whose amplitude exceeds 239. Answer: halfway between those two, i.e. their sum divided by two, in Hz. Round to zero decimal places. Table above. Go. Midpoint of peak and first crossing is 113 Hz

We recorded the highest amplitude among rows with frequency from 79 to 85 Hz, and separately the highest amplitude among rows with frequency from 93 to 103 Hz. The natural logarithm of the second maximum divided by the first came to 0.12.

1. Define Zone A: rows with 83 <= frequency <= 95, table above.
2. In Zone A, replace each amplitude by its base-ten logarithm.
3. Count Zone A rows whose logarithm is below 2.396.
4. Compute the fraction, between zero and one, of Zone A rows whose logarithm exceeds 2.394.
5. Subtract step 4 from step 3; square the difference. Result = 36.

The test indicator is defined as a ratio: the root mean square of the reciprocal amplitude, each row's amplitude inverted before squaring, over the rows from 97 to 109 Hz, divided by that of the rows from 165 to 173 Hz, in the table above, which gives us 1.00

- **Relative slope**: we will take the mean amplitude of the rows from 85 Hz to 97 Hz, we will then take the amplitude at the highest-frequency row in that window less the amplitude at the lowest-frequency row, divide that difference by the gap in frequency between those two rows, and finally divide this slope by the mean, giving 0.015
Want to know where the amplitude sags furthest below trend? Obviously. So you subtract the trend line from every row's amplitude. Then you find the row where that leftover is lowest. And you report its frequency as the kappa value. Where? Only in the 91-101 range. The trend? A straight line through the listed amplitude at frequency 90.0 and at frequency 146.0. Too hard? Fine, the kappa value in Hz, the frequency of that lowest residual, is 94.0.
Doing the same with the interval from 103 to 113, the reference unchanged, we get 106.0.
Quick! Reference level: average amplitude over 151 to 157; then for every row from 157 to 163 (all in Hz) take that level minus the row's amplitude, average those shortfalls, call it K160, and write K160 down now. -46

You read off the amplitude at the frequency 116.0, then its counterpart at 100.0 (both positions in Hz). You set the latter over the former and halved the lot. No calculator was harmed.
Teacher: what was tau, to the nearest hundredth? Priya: 0.46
